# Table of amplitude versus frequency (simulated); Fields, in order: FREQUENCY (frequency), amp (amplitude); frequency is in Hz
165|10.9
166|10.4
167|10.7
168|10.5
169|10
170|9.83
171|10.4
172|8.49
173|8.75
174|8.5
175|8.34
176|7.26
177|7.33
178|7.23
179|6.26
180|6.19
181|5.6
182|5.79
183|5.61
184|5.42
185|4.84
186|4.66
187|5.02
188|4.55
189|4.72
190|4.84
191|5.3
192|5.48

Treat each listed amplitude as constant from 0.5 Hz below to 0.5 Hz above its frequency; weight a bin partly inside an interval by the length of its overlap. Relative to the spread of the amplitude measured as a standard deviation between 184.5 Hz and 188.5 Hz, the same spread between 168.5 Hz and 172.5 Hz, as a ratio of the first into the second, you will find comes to 4.0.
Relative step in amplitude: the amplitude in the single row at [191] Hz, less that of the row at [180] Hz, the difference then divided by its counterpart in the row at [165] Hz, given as -0.08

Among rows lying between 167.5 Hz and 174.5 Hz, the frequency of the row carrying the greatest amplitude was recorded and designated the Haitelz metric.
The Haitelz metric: 168 Hz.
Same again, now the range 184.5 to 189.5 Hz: 187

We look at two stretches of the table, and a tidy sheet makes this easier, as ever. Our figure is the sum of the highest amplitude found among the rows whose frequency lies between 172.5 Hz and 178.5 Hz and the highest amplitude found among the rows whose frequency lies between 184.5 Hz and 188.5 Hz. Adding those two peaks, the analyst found 13.8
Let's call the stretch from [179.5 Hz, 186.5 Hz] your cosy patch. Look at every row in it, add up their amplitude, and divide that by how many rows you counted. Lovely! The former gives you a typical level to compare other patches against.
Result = 5.4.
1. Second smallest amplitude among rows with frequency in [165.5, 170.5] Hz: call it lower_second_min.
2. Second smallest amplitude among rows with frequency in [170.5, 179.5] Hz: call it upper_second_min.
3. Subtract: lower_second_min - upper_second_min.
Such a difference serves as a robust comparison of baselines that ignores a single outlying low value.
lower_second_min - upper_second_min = 2.77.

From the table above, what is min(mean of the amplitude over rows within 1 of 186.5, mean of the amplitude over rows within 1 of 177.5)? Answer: 4.8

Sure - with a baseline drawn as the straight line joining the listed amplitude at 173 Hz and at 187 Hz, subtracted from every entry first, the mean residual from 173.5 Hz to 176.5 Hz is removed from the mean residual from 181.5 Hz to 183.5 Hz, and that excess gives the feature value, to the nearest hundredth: -0.34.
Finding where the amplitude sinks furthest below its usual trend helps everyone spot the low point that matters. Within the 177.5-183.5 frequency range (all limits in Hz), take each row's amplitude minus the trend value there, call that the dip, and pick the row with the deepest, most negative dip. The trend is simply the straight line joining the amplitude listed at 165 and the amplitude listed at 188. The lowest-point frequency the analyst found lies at 181 Hz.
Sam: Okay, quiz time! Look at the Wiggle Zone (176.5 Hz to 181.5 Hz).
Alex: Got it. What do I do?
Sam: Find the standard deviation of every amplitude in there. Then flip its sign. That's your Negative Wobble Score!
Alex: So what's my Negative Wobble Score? -0.7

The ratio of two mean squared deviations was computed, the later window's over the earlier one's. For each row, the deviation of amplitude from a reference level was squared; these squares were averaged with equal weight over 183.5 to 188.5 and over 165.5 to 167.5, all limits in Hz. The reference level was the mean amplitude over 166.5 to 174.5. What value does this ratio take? 27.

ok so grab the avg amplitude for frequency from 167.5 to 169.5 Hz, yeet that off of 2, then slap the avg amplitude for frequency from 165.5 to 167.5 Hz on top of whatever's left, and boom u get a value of 2.3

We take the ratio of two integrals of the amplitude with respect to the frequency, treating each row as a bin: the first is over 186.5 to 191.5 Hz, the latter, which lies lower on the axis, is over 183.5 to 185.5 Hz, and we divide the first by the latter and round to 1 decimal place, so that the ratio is 2.4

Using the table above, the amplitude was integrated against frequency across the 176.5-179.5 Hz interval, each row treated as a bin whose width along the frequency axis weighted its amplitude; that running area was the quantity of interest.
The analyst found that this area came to 21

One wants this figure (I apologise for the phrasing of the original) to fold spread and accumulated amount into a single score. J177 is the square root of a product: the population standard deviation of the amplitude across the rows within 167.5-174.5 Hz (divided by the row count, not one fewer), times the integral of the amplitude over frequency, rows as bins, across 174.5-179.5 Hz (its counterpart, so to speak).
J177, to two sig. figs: 5.5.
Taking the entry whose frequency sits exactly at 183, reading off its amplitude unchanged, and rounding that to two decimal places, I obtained 5.61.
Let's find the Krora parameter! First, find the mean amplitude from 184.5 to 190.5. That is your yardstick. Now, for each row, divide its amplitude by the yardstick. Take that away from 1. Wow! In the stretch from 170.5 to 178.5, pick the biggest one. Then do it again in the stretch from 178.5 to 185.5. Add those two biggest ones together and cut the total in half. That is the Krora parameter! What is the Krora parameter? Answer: -0.26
